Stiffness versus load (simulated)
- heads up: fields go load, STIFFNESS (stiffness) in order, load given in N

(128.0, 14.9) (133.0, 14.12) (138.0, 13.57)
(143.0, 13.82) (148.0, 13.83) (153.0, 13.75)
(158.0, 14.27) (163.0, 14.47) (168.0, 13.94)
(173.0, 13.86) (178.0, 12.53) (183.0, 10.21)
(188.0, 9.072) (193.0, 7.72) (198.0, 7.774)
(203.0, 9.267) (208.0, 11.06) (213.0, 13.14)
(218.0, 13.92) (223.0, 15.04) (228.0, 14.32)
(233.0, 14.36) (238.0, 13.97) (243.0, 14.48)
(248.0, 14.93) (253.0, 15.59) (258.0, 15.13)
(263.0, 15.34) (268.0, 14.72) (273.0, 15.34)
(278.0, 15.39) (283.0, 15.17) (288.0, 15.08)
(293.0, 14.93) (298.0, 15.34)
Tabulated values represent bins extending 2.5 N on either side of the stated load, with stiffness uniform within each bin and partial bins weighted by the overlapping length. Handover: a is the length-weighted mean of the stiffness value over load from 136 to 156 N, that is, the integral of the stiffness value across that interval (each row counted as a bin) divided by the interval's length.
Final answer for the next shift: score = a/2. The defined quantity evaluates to 6.9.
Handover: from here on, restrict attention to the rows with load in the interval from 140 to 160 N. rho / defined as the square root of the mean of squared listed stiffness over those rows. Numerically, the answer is 13.9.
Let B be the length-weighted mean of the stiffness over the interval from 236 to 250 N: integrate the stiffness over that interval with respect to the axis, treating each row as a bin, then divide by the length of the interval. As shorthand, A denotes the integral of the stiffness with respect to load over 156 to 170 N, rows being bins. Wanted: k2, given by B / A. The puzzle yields 0.073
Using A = 199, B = 14.5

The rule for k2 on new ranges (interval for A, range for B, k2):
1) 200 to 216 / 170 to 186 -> 0.068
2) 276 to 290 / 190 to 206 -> 0.039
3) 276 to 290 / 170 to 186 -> 0.057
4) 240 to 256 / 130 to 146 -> 0.058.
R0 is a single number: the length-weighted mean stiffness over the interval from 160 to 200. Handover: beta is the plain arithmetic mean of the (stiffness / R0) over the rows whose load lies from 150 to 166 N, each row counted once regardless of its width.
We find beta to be 1.26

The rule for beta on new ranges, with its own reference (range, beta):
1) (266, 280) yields 1.34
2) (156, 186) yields 1.17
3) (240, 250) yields 1.30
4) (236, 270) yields 1.32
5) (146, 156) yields 1.22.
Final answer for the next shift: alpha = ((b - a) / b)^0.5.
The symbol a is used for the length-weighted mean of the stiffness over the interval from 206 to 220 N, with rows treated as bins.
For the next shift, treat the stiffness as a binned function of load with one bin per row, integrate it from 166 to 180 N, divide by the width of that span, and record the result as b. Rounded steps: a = 13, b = 13.5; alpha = 0.23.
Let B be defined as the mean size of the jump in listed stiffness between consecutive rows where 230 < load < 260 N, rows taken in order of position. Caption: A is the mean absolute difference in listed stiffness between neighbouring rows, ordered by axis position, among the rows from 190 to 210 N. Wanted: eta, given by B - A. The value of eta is -0.6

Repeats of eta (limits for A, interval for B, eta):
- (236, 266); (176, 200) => 0.8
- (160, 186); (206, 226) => 0.3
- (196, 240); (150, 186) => -0.2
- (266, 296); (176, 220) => 1.2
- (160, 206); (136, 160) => -0.8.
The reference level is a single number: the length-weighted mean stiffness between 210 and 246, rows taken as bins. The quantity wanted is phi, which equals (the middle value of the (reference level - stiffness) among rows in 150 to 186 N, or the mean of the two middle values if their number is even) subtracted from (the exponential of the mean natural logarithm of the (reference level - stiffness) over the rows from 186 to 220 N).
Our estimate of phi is 2.27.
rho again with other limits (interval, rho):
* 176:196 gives 10.0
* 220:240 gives 14.4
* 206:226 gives 13.4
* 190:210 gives 9.1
